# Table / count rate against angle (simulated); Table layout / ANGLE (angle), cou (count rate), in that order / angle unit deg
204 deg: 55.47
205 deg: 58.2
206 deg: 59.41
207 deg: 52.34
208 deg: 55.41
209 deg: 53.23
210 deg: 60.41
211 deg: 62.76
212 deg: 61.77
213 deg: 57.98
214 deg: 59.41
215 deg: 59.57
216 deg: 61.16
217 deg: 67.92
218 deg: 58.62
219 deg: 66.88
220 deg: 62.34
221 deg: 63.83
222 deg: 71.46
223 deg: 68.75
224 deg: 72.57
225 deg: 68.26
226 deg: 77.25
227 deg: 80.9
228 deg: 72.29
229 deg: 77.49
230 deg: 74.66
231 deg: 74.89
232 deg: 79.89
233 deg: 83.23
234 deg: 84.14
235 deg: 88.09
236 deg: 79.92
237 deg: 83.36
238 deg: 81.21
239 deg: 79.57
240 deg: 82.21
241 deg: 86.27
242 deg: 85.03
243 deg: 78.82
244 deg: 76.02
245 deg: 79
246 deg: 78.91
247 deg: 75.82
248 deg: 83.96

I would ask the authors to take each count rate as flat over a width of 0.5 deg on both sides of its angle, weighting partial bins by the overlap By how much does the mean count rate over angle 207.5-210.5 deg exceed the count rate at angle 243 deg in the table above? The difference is -22.5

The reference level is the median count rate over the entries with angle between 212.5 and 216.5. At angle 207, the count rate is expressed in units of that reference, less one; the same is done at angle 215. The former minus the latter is -0.12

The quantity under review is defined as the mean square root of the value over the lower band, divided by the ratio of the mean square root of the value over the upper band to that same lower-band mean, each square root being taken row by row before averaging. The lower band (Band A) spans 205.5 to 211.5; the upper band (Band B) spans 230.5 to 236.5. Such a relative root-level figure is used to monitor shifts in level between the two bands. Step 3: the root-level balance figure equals 6.3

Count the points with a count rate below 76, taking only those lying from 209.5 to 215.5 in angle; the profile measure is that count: 6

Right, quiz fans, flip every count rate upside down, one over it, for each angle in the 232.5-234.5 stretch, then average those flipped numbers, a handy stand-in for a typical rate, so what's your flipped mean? 0.0119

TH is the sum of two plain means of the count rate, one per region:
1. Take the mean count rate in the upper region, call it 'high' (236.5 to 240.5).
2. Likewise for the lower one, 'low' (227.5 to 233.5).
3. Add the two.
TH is 159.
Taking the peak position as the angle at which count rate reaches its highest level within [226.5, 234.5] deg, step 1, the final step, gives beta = 234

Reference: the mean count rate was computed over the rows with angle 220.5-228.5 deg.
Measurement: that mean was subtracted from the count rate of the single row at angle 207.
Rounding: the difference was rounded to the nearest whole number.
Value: -20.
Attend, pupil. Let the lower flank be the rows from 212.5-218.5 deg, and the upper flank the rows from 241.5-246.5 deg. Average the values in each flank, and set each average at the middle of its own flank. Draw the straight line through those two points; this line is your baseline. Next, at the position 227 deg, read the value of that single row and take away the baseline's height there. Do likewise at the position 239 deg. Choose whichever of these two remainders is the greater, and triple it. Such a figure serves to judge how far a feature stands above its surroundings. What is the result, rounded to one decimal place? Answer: 37.6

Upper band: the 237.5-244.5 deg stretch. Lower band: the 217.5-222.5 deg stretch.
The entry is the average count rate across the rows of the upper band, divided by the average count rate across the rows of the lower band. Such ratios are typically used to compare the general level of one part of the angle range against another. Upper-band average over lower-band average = 1.26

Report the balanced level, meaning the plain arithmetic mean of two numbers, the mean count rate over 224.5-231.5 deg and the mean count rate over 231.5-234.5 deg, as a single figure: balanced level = 79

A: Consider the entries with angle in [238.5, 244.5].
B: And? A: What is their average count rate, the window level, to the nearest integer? 81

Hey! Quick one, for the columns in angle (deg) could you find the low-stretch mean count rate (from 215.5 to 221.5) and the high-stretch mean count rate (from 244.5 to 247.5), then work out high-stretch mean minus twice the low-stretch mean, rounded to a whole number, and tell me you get -49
